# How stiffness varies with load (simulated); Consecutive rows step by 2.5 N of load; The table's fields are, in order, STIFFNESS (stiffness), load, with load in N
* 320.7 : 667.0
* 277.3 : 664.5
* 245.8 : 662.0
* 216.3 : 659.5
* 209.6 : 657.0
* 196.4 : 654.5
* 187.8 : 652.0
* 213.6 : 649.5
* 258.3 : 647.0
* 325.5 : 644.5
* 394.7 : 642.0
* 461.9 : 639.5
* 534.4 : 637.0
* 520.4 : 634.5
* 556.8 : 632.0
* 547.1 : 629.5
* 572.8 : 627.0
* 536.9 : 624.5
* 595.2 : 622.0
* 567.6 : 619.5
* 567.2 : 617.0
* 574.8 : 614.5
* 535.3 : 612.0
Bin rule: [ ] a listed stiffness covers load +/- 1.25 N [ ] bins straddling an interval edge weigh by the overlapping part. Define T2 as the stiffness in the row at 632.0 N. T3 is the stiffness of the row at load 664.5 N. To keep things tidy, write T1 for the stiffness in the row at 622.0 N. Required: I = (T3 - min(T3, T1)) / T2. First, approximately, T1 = 595.2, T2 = 556.8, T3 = 277.3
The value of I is 0.000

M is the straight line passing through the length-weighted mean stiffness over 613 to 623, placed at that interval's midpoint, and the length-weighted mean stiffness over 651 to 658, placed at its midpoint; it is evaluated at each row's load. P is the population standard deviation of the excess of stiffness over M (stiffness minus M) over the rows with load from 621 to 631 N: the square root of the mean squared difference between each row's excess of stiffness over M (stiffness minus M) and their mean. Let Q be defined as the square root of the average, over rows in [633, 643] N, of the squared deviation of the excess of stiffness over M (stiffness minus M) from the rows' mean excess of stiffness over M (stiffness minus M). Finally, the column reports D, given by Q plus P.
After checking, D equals 56.7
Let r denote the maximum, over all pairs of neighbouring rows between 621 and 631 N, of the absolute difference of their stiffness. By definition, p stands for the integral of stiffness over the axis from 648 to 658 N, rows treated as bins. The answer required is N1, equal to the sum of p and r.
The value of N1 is 2089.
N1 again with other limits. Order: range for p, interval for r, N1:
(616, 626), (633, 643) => 5741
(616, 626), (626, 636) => 5705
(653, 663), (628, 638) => 2192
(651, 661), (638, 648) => 2109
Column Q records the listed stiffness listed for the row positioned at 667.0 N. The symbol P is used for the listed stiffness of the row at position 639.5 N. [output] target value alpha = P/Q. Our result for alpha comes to 1.44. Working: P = 461.9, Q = 320.7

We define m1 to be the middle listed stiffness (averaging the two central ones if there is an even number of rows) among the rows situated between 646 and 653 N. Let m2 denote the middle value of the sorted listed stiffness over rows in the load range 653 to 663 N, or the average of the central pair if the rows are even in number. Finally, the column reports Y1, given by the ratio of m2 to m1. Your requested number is 1.00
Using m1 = 214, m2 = 213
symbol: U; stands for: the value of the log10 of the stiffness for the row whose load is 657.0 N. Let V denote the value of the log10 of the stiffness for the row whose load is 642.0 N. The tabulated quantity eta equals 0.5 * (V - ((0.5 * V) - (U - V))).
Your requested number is 0.51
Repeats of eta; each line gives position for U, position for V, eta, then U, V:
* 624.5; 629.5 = 0.68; 2.73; 2.74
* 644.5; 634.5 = 0.58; 2.51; 2.72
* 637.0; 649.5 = 0.78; 2.73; 2.33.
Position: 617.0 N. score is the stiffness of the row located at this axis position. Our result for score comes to 567.2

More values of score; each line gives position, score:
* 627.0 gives 572.8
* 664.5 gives 277.3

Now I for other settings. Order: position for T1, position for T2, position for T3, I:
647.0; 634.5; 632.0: 0.574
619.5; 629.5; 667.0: 0.000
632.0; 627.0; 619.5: 0.019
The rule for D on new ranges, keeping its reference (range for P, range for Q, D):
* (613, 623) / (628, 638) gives 60.1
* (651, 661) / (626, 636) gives 55.5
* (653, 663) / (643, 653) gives 71.1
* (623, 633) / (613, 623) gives 71.9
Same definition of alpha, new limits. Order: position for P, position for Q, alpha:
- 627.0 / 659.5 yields 2.65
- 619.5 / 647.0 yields 2.20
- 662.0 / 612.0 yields 0.46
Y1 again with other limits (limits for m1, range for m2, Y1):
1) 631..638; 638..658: 0.44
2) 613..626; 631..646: 0.87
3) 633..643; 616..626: 1.16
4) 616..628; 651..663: 0.37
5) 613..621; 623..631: 0.96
